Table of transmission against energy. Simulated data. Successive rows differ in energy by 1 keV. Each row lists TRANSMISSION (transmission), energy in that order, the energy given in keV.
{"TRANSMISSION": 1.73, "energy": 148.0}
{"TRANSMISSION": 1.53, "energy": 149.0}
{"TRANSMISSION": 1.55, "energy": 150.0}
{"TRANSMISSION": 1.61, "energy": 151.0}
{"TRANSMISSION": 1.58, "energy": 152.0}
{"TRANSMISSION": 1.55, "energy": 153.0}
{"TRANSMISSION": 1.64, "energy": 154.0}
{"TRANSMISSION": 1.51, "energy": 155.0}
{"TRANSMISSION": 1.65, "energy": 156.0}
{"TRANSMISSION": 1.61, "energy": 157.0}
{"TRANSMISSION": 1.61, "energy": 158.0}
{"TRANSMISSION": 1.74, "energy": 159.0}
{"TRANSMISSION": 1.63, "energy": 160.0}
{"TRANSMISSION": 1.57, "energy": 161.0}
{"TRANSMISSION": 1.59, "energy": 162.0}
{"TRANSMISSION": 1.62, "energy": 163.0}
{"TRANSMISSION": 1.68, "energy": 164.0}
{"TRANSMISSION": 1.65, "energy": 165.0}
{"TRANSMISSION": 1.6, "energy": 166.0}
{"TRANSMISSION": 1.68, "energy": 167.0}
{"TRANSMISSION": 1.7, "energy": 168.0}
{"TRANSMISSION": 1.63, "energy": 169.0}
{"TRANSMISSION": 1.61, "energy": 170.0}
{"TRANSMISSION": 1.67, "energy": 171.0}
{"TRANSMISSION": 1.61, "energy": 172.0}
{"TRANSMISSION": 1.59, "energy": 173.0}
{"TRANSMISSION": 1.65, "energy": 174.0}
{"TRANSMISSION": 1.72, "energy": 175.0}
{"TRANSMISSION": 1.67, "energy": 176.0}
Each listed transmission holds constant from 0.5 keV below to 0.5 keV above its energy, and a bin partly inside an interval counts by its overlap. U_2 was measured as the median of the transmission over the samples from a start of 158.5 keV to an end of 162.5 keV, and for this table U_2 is 1.61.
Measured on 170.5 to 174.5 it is 1.63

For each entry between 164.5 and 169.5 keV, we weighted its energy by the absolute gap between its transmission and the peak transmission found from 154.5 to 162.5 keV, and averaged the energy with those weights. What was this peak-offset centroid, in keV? 166.9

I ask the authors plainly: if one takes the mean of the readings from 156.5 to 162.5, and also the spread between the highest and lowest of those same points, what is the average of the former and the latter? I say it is 0.90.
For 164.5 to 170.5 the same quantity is 0.87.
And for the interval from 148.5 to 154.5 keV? 0.84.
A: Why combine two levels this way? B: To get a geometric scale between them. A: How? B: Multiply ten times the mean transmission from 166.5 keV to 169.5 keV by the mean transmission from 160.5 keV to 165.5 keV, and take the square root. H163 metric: 5.20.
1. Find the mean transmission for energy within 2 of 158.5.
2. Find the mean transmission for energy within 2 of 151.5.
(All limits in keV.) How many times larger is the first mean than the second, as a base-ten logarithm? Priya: 0.020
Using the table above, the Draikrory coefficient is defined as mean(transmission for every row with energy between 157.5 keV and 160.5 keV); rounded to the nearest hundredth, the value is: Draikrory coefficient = 1.66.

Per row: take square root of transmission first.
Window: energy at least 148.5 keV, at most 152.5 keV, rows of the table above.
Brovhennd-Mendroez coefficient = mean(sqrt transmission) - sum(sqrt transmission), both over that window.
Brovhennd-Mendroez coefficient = -3.76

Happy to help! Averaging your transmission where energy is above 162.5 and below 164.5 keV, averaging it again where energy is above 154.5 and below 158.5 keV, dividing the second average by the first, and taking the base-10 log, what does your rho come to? -0.015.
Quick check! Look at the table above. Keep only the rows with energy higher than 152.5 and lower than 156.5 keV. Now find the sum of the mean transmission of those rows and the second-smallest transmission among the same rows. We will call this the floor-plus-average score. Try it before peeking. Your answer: 3.14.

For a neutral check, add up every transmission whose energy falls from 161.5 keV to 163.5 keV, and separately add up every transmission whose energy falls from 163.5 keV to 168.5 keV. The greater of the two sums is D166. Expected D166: 8.3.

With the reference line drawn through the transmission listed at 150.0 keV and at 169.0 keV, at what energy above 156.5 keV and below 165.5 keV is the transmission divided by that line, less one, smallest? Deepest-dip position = 161.0 keV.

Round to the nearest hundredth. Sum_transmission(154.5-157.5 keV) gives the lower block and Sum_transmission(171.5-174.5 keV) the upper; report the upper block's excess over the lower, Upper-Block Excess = 0.08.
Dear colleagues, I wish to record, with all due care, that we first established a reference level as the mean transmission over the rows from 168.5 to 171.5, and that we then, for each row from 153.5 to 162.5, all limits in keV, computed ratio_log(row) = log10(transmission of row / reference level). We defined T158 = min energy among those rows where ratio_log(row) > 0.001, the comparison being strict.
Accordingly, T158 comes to 156.0 keV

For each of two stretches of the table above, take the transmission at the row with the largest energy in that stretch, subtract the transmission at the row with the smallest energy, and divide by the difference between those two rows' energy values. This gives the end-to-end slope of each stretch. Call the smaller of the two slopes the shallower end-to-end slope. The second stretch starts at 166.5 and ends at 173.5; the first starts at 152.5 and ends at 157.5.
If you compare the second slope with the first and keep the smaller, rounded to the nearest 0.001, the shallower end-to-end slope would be -0.015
